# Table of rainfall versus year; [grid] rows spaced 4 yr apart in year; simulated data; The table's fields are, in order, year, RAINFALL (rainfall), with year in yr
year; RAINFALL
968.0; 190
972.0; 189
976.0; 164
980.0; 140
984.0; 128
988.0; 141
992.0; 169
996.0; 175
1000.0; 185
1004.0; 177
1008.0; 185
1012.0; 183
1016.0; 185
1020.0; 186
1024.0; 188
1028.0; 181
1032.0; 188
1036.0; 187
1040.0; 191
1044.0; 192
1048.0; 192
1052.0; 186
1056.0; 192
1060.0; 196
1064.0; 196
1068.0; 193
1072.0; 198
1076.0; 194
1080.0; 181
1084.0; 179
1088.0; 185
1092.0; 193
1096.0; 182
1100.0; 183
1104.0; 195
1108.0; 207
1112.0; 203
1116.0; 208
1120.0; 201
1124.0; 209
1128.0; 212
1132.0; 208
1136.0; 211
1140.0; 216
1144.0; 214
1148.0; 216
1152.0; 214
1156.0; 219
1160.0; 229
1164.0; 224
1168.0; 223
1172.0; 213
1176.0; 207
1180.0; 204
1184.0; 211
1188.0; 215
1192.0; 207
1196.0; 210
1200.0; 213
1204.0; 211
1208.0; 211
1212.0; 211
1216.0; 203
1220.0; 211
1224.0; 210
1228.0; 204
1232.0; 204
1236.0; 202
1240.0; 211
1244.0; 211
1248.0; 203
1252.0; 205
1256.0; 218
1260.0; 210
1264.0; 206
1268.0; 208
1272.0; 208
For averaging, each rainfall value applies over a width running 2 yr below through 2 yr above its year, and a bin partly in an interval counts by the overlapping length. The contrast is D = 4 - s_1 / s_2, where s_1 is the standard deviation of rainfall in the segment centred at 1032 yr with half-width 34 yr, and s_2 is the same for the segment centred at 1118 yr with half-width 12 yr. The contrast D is 2.7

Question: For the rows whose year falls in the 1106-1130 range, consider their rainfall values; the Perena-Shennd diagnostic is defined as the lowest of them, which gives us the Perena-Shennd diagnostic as 201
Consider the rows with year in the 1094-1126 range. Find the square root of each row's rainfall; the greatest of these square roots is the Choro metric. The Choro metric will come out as 14.5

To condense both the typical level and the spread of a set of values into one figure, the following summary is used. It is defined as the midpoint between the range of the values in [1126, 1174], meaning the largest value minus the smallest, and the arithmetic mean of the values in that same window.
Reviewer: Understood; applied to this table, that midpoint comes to 119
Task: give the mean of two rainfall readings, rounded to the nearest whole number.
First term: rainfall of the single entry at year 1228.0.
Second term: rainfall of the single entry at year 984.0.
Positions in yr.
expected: 166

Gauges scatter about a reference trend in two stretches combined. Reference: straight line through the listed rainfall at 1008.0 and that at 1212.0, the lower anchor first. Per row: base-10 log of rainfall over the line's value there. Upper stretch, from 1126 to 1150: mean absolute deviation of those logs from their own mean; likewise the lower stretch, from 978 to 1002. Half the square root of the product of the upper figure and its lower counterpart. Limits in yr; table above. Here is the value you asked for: 0.0072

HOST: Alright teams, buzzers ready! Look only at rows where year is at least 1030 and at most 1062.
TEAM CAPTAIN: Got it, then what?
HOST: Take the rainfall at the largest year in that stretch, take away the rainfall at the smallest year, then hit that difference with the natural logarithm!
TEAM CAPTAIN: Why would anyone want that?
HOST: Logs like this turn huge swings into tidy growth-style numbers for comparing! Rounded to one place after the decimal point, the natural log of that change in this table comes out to 2.1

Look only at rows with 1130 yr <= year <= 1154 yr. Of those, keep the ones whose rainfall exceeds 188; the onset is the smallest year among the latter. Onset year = 1132.0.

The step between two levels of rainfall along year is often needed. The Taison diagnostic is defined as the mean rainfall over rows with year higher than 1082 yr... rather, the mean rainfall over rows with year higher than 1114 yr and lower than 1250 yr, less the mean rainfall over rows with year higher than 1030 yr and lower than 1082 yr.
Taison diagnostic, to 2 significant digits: 20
